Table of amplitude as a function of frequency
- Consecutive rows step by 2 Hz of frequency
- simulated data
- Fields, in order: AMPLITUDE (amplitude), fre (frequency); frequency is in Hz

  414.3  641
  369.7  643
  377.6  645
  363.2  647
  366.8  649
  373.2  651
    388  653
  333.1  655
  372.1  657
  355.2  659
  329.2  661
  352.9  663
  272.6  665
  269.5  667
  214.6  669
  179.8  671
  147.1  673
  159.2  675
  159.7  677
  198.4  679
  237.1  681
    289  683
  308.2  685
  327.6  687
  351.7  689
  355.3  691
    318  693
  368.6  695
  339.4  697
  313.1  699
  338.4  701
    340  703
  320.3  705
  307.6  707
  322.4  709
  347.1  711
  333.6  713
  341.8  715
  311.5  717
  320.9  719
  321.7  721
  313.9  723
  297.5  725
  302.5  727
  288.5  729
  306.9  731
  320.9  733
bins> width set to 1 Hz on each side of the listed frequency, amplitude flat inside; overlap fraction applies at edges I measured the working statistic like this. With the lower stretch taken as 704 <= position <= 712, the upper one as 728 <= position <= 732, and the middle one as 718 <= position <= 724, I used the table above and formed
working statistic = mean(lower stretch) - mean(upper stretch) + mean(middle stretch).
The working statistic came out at 345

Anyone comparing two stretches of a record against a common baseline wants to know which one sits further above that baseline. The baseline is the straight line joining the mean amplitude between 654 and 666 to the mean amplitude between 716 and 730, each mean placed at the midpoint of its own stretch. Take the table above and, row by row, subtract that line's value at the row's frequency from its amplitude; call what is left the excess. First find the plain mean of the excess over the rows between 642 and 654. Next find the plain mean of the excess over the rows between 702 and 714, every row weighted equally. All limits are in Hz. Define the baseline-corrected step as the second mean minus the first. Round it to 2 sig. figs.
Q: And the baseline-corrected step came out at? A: -18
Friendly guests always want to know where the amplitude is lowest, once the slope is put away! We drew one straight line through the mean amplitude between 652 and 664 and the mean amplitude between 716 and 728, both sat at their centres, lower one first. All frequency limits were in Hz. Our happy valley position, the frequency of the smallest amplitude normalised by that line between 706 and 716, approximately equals 707 Hz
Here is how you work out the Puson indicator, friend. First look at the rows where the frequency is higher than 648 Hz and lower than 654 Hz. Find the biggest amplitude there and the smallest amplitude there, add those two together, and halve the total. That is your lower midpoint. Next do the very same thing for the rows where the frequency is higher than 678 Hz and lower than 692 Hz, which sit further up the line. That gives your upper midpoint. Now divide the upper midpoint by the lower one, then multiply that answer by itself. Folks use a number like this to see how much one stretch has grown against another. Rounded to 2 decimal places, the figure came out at 0.54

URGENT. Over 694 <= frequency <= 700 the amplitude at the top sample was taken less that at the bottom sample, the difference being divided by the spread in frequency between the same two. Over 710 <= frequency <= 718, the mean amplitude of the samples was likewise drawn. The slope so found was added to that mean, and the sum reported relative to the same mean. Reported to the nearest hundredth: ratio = 0.96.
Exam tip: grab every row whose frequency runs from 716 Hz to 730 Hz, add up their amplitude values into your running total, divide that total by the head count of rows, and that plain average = 308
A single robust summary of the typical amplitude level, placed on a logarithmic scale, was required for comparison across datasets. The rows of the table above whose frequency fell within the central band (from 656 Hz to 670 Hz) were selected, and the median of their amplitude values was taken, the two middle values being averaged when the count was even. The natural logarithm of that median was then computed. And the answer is 5.80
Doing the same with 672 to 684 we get 5.19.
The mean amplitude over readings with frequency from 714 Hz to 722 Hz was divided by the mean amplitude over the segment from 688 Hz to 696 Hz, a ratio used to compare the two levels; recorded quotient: 0.9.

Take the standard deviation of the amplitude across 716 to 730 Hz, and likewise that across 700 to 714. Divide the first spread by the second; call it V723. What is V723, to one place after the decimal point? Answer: 0.9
